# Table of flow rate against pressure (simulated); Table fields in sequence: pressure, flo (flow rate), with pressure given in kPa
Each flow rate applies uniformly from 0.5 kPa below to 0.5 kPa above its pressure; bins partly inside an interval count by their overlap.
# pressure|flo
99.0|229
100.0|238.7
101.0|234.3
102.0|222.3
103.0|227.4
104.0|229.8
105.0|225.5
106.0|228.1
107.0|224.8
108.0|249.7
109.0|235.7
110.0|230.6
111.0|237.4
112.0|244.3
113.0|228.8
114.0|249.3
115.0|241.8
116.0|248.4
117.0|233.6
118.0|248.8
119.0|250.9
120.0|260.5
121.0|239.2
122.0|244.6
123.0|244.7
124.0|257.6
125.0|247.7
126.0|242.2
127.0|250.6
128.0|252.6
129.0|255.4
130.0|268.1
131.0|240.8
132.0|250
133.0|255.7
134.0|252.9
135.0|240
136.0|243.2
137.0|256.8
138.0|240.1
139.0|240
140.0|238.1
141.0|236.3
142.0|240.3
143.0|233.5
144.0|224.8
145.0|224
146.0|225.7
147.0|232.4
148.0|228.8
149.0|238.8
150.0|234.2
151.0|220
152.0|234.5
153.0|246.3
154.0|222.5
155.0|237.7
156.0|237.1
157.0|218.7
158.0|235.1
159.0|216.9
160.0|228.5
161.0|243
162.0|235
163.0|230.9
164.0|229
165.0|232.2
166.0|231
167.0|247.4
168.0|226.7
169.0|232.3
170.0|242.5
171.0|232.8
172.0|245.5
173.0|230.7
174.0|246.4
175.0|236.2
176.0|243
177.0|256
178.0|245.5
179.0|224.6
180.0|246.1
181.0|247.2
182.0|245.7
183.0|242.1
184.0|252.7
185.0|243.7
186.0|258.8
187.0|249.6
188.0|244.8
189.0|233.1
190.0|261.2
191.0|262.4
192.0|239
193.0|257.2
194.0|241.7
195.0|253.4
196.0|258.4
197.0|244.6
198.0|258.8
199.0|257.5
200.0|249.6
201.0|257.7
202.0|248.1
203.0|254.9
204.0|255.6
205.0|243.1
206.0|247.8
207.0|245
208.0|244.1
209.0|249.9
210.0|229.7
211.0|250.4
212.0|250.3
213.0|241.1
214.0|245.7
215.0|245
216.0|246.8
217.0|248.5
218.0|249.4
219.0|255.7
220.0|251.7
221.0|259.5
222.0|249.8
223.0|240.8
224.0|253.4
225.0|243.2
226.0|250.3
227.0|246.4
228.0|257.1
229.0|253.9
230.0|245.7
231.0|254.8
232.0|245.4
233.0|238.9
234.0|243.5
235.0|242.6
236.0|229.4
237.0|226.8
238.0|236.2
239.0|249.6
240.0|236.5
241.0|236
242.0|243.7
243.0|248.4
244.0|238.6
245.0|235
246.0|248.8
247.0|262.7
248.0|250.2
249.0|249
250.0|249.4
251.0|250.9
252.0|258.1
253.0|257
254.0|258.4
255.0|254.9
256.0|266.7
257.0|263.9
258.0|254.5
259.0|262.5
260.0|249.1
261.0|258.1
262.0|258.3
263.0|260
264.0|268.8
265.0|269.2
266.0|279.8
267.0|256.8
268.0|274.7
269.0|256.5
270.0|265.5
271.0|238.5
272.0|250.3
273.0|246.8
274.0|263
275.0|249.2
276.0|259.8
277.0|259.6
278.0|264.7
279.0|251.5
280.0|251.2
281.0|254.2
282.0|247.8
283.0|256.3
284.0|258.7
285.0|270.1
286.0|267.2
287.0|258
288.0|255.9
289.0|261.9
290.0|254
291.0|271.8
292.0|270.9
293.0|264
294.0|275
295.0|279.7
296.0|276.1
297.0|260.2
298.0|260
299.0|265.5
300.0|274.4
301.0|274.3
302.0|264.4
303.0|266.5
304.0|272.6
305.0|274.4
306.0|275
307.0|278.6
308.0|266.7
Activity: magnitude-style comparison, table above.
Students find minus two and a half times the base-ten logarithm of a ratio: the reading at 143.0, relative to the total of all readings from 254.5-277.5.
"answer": 3.52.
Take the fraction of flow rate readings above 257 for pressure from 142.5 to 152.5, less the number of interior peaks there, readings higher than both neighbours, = -2.0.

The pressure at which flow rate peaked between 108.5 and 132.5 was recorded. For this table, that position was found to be 130.0 kPa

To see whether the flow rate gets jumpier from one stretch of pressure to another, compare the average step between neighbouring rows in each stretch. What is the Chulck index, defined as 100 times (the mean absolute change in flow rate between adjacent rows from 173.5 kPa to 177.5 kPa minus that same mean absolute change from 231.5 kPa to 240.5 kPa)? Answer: 204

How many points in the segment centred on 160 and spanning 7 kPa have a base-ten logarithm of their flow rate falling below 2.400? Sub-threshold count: 7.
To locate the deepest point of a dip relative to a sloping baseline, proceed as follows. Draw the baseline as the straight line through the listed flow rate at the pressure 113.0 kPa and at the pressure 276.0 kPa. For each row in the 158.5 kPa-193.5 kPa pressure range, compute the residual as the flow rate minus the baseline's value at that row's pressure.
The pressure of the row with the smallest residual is 159.0 kPa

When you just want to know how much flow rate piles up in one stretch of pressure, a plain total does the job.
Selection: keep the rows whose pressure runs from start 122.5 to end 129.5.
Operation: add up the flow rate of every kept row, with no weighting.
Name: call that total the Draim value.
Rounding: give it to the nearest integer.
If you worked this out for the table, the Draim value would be 1751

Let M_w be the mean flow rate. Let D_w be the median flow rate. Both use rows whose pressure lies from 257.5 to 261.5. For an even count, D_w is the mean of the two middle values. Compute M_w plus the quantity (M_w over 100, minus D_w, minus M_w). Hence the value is -254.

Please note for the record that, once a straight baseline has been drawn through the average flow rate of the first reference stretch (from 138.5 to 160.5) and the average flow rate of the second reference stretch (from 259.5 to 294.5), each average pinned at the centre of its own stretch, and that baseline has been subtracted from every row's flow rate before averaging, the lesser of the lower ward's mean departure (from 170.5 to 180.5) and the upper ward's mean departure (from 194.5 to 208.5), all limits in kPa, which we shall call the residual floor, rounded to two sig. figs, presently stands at 3.3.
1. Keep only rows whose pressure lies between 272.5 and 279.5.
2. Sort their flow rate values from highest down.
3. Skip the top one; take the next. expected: 263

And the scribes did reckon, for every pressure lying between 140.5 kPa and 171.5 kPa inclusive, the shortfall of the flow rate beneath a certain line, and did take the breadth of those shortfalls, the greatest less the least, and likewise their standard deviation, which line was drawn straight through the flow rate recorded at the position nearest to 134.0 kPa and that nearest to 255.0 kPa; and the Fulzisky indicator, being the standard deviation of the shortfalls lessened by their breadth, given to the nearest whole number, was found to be -23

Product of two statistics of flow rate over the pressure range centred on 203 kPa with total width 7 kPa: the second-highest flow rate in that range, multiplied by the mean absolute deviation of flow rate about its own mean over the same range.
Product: 1116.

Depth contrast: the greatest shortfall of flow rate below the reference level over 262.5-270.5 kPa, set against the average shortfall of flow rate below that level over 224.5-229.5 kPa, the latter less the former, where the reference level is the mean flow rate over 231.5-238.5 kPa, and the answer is 6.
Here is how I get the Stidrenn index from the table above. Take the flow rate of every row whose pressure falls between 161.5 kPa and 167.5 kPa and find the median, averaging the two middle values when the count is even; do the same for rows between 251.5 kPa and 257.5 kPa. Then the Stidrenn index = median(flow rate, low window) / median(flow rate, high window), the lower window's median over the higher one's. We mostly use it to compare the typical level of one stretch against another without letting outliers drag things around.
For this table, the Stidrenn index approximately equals 0.90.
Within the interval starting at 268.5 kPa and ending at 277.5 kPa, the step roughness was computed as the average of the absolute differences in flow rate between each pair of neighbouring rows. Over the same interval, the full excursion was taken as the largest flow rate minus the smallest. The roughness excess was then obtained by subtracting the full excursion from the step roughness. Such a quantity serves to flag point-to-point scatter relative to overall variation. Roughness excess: -15.5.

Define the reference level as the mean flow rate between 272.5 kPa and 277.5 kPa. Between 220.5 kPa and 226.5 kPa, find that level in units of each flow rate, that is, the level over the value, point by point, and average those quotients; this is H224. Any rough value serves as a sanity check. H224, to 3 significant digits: 1.03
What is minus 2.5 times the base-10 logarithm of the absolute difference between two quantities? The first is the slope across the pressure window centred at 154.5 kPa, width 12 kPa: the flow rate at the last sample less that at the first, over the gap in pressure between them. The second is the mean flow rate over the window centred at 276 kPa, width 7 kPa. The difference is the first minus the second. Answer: -6.03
